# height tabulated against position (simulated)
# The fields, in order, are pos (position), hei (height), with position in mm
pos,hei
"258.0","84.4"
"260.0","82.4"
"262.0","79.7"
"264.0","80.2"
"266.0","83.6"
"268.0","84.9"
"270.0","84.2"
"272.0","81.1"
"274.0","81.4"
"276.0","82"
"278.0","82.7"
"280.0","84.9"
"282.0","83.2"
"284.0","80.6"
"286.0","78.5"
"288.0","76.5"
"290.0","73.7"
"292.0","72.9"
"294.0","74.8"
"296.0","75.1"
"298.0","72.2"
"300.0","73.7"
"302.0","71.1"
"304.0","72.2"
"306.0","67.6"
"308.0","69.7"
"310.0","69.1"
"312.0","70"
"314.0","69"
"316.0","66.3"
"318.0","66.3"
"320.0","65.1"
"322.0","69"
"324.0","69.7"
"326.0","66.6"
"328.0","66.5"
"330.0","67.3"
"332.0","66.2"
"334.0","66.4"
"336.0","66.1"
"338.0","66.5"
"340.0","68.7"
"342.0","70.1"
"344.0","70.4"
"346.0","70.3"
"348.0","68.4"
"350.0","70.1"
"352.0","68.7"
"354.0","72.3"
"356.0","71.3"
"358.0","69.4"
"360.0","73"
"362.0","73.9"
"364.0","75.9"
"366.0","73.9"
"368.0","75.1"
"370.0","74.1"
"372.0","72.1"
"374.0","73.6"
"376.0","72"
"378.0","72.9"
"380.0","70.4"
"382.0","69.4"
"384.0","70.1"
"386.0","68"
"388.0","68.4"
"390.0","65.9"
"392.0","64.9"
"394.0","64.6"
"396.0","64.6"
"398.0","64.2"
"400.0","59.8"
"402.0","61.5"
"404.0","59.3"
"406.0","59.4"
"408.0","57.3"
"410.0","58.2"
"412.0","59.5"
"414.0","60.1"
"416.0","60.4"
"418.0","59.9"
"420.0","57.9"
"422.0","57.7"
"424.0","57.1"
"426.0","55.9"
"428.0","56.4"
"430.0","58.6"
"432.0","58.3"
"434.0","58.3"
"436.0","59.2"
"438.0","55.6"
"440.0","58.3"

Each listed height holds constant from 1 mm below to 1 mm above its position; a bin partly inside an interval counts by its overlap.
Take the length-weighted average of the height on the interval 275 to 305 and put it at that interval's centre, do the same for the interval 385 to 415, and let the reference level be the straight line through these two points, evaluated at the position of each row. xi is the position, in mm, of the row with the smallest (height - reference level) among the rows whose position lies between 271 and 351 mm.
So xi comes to 320.0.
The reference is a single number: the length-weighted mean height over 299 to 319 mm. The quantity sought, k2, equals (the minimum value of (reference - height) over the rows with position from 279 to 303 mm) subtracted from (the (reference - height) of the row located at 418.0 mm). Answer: 25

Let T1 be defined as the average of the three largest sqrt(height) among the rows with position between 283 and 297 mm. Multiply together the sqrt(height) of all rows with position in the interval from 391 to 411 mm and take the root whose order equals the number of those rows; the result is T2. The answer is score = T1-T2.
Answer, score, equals 1.0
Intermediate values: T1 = 8.9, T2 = 7.8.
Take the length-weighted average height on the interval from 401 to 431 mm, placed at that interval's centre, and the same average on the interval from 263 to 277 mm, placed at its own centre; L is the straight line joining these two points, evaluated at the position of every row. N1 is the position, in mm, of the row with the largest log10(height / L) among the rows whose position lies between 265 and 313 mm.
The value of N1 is 280.0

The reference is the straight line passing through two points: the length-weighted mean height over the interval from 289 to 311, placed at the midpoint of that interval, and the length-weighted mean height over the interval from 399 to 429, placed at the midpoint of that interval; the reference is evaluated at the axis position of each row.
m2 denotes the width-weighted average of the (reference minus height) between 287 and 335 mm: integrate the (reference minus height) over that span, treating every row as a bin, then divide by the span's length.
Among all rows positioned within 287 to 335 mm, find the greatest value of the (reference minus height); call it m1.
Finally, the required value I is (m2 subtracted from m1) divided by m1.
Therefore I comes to 1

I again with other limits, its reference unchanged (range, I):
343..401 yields 13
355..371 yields -1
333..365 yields 3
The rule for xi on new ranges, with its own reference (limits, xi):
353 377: 358.0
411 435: 426.0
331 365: 332.0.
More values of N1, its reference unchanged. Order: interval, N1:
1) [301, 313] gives 304.0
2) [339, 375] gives 364.0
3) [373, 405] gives 378.0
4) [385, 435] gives 388.0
